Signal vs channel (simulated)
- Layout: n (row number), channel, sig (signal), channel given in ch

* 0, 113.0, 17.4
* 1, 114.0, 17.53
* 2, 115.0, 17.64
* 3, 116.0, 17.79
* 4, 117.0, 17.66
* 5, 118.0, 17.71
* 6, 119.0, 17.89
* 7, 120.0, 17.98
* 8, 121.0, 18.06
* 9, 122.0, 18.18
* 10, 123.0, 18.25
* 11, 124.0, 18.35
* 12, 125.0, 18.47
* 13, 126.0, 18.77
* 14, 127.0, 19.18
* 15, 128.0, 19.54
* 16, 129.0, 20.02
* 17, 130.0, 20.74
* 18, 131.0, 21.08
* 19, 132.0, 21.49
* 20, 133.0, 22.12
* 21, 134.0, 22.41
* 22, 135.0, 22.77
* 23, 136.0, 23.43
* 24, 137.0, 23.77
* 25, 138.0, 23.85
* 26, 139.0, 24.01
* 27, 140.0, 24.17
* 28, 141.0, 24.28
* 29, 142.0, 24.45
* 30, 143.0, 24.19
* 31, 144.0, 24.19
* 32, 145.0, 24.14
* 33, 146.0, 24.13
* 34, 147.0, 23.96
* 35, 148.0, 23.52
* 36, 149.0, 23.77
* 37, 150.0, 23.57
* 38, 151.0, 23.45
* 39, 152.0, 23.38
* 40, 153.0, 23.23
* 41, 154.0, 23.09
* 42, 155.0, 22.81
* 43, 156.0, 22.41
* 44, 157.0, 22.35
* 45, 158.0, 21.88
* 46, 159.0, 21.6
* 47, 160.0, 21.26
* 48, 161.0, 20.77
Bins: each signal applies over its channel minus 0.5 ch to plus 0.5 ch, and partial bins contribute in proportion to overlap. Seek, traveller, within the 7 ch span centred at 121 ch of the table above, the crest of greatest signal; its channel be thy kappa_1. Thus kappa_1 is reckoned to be 124.0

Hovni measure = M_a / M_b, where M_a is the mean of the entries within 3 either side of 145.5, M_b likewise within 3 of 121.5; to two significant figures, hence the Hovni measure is 1.3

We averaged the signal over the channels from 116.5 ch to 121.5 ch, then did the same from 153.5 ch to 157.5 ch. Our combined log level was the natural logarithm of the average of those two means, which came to 3.01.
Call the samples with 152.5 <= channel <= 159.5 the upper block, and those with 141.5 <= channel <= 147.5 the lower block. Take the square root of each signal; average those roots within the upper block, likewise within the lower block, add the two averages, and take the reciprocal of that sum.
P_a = 0.1035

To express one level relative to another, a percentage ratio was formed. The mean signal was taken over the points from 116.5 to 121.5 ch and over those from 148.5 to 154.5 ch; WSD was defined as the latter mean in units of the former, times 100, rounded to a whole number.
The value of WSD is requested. 131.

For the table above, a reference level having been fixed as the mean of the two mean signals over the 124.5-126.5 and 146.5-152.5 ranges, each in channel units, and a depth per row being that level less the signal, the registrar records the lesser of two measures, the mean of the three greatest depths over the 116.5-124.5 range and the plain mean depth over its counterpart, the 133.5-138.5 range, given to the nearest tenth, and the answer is -2.1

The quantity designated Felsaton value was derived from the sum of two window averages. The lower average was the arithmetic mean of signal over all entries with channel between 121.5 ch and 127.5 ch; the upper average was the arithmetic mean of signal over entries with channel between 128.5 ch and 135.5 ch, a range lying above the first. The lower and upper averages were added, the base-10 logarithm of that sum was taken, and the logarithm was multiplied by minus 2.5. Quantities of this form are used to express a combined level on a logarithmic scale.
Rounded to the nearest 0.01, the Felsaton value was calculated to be -4.01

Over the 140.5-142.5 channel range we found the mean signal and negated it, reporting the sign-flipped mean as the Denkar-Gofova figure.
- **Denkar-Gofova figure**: -24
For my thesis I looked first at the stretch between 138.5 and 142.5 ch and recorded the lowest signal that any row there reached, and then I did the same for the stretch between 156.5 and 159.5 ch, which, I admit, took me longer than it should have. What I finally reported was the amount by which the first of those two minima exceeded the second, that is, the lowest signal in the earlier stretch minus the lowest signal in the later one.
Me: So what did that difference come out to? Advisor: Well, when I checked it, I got 2.4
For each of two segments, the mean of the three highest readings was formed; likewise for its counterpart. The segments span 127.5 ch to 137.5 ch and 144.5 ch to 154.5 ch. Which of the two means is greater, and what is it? 24.1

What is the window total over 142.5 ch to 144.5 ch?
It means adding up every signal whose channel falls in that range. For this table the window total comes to 48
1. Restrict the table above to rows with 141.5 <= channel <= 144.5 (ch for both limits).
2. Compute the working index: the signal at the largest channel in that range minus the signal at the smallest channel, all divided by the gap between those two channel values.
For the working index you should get -0.1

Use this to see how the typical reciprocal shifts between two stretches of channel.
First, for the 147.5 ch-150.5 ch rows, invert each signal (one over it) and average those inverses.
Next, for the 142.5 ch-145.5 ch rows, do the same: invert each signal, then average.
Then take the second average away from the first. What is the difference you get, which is 0.0010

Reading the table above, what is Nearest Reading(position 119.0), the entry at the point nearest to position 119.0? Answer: 17.89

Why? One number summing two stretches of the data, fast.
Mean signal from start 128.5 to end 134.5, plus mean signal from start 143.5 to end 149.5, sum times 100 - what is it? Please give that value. 4526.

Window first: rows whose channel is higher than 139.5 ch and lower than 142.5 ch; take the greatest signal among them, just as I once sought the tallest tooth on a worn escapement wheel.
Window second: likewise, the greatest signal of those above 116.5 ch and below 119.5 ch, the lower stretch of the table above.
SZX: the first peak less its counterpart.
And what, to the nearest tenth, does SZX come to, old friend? 6.6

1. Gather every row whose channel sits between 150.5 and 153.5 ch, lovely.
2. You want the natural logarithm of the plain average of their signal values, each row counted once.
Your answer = 3.15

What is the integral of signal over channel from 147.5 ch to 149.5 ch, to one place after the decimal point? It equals 47.3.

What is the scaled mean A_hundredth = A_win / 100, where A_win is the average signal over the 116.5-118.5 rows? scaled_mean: 0.18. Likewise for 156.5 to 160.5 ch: 0.22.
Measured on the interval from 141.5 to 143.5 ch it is 0.24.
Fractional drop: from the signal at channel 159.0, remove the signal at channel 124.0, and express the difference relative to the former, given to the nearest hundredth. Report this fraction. 0.15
